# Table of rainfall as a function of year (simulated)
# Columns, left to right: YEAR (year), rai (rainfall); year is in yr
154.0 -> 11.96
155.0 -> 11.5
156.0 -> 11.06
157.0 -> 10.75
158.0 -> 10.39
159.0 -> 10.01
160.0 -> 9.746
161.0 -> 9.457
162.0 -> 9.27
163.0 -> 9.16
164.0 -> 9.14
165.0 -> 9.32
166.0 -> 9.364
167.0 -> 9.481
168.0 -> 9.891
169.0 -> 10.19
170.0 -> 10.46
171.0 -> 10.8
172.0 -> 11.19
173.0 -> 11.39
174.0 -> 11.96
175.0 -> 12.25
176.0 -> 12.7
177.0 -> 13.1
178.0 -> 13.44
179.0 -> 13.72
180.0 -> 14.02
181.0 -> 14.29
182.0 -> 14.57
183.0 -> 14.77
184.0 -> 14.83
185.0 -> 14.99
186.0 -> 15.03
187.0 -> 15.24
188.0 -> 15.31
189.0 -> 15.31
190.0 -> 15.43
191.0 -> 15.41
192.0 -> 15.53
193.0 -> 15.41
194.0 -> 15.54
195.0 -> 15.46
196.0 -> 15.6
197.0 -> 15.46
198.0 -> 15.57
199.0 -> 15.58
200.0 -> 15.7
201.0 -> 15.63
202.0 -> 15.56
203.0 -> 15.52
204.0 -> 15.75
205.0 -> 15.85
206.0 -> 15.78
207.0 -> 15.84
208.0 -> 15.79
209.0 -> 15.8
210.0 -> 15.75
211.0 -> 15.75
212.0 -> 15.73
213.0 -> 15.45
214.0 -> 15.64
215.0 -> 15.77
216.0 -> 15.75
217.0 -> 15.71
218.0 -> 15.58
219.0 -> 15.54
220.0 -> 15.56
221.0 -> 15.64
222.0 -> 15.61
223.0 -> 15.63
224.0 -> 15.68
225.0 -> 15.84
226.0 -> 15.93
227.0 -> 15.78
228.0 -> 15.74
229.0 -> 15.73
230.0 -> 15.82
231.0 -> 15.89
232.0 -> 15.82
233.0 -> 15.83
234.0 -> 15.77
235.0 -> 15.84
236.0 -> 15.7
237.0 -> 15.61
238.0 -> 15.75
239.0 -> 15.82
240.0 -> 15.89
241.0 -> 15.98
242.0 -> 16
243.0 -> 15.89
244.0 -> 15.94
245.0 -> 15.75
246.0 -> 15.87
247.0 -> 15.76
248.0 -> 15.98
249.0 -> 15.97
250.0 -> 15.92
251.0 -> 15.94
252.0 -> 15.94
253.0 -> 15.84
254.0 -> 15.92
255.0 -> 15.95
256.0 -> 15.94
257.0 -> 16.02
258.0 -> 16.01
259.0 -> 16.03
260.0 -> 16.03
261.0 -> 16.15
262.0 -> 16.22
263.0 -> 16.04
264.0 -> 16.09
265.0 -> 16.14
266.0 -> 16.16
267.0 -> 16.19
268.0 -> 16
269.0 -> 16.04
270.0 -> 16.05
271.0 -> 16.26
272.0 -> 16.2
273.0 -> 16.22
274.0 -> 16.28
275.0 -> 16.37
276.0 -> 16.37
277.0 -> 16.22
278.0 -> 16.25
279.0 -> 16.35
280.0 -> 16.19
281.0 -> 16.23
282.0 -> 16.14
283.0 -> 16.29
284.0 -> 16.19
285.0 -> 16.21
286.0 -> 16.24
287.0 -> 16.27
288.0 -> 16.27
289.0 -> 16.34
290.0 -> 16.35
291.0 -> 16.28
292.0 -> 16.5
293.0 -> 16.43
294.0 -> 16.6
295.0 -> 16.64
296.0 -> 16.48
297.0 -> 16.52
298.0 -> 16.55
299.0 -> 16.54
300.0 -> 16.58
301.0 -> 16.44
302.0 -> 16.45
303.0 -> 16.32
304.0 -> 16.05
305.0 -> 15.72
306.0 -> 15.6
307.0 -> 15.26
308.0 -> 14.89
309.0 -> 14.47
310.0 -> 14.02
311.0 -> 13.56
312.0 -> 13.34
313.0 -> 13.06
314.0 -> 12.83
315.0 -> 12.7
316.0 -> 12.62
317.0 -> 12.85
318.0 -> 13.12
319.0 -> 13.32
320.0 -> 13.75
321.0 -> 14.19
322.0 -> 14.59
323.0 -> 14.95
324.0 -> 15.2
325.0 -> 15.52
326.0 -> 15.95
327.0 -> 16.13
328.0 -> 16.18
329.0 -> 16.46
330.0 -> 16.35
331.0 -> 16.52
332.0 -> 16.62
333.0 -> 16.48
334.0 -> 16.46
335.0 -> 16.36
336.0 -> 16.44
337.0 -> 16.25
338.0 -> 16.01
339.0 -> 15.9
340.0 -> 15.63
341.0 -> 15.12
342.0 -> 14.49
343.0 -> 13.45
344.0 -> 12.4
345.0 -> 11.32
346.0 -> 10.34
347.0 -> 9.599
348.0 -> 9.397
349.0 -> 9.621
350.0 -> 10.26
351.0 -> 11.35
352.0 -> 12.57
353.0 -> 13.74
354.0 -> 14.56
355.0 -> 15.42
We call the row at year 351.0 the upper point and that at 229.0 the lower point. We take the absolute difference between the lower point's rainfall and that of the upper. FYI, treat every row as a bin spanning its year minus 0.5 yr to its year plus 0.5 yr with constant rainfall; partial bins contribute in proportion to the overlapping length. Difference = 4.4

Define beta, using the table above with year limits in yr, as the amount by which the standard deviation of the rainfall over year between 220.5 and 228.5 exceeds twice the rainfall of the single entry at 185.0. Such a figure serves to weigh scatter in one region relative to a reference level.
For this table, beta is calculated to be -29.9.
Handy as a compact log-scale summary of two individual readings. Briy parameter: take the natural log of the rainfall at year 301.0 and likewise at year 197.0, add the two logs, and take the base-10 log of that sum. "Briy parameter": 0.743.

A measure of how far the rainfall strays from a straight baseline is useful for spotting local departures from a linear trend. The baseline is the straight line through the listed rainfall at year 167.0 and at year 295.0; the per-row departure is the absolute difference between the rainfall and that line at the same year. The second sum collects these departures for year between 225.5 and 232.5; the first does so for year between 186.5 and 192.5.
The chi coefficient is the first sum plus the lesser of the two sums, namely 48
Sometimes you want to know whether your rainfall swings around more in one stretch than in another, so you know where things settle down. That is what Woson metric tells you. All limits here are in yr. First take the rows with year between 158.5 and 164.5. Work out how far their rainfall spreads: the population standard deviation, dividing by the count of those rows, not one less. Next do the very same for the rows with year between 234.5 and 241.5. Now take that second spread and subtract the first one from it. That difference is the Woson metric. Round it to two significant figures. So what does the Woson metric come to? -0.21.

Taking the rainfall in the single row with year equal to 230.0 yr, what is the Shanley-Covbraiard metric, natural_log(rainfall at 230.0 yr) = 2.76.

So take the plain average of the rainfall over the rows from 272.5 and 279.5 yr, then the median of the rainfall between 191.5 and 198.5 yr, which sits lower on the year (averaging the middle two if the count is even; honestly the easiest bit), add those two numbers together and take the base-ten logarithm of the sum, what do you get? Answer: 1.50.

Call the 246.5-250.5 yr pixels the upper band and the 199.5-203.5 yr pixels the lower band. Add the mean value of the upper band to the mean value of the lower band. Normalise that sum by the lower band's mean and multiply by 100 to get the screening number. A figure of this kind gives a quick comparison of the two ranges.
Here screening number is 202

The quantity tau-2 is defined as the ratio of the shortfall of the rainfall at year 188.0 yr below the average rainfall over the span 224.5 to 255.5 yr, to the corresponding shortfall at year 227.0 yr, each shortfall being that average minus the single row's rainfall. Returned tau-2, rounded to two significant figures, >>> 7.5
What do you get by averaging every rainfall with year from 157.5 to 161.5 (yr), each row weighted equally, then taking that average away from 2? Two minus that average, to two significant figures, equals -7.9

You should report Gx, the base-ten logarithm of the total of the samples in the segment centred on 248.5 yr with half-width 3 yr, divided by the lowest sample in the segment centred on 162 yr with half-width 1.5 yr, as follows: 1.0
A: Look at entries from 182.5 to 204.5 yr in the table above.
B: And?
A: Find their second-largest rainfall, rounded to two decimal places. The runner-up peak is 15.70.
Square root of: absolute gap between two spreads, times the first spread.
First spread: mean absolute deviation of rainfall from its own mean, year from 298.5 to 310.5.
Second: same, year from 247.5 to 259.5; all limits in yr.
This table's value 0.69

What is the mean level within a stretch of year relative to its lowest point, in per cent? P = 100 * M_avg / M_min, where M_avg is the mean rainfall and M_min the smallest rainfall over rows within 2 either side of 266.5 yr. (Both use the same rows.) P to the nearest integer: 101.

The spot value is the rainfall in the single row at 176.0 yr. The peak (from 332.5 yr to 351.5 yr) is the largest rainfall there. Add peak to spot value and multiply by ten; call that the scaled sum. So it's 292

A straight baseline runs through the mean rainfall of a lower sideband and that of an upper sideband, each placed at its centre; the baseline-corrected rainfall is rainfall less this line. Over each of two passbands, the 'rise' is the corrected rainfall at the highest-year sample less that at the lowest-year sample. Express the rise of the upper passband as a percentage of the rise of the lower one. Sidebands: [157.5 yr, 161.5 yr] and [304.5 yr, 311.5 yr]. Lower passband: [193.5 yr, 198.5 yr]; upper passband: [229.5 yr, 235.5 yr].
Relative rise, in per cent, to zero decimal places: 142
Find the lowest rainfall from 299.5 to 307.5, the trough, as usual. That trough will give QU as 15.26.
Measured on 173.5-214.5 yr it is 11.96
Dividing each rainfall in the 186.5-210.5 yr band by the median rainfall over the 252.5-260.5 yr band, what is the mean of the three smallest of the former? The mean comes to 0.96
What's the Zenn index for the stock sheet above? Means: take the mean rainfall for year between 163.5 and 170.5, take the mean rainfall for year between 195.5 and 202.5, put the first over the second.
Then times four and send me 2.49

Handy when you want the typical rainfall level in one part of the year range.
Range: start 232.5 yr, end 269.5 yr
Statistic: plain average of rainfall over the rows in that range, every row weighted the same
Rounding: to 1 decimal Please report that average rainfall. 15.9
